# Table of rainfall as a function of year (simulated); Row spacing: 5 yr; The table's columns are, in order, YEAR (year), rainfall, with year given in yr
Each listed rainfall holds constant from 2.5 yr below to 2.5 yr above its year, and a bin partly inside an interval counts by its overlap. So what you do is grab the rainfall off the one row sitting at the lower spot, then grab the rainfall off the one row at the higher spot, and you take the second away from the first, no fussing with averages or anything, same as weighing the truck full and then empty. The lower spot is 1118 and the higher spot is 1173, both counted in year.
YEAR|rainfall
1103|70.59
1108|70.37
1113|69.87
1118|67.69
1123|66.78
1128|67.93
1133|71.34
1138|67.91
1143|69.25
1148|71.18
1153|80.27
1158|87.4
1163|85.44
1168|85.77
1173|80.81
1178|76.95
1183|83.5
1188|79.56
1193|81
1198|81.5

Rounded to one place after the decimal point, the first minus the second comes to -13.1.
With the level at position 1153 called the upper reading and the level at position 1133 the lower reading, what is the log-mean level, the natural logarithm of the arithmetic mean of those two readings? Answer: 4.33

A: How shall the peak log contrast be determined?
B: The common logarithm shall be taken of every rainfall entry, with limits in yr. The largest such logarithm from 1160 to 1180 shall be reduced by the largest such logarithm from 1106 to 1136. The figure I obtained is 0.080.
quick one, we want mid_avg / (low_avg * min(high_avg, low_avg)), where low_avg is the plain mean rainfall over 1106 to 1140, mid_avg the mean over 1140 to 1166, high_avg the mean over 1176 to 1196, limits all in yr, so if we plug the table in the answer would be 0.0166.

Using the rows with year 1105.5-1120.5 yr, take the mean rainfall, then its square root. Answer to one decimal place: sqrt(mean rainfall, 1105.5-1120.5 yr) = 8.3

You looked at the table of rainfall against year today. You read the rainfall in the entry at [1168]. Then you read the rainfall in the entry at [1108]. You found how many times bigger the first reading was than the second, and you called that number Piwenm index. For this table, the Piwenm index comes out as 1.22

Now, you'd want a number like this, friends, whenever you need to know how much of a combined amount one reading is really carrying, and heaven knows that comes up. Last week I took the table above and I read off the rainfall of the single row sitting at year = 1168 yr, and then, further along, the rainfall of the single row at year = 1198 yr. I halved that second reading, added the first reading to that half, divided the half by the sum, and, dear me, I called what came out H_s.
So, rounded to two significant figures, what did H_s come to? 0.32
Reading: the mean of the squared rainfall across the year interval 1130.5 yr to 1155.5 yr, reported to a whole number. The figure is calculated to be 5201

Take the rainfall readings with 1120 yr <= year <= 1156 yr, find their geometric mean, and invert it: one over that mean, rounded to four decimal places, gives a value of 0.0142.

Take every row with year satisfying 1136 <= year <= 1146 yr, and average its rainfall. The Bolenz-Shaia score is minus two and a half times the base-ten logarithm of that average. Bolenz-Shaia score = -4.59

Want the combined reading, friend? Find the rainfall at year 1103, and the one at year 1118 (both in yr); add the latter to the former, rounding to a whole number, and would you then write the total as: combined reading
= 138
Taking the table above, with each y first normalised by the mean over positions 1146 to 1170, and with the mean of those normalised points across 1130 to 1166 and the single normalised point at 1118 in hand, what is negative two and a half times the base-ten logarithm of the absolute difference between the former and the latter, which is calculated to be 2.5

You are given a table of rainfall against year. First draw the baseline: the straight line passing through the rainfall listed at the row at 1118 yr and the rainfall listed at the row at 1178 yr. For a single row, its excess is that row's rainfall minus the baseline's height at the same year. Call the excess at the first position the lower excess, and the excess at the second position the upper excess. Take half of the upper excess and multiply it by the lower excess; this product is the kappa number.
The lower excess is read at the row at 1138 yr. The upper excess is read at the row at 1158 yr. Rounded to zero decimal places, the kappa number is -19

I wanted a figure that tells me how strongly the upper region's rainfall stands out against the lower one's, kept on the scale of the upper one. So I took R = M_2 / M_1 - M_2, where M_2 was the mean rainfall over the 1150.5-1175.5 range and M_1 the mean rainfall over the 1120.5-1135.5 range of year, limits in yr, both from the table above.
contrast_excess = -83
